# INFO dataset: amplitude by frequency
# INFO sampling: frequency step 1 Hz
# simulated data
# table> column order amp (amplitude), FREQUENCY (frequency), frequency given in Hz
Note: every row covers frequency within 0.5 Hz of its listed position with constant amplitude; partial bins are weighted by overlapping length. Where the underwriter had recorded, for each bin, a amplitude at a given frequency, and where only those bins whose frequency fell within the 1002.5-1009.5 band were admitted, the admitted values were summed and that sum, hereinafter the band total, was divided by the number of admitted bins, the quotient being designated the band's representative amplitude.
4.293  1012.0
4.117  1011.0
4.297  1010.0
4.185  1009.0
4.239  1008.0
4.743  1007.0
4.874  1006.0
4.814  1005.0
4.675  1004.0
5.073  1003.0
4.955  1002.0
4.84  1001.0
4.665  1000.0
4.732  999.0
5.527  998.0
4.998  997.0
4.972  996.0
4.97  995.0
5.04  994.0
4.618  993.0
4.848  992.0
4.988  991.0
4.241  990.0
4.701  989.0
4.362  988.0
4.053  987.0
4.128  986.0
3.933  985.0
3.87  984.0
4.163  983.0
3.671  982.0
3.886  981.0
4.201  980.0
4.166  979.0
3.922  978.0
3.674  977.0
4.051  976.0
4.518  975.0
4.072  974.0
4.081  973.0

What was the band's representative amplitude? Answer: 4.66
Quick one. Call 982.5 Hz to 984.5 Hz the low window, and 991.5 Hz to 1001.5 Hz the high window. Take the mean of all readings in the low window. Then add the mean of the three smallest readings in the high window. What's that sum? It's 8.7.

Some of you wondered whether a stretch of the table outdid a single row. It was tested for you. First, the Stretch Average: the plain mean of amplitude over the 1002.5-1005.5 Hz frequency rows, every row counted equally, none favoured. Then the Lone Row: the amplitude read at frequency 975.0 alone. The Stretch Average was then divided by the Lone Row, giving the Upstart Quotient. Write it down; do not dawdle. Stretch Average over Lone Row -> 1.07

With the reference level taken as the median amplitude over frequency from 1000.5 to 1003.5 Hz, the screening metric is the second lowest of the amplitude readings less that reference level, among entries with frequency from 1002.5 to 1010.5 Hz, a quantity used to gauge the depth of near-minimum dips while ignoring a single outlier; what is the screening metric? -0.72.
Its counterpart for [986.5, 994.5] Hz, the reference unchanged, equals -0.71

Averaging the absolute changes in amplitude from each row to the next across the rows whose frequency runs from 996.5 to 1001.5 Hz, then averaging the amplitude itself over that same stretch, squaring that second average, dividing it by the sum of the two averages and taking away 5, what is -0.4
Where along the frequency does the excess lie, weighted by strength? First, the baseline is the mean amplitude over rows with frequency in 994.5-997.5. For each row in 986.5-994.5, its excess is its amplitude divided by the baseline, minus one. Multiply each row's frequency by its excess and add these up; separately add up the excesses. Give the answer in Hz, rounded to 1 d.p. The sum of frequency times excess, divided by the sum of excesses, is 988.9 Hz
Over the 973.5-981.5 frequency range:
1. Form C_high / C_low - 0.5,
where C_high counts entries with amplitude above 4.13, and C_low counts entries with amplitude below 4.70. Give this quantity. 0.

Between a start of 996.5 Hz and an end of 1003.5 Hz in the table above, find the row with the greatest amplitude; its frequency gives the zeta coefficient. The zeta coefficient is 998.0 Hz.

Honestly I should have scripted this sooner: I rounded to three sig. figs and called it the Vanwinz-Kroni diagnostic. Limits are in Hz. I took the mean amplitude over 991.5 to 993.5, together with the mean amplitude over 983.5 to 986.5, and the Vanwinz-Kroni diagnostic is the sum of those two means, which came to 8.71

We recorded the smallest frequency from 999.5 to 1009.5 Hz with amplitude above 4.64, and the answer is 1000.0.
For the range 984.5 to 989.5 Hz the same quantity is 989.0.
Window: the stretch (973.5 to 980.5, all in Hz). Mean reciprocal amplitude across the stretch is 0.25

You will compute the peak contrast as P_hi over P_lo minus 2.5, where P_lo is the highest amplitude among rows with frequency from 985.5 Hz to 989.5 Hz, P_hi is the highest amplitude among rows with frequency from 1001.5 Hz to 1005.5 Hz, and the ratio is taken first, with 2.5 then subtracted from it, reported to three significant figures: -1.42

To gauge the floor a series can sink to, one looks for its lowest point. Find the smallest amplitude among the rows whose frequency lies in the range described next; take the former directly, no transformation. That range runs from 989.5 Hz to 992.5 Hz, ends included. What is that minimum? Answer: 4.241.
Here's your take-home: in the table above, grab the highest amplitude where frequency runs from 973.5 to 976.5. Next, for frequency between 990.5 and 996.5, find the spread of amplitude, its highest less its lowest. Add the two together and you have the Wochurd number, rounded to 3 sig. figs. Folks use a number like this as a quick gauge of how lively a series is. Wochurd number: 4.94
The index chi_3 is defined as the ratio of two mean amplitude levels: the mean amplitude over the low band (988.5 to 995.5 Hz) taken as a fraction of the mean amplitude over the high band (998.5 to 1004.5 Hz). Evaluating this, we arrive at 0.99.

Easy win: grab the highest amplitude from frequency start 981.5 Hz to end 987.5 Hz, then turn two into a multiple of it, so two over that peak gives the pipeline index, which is 0.48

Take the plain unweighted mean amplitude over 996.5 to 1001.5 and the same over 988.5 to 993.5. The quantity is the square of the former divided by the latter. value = 5.24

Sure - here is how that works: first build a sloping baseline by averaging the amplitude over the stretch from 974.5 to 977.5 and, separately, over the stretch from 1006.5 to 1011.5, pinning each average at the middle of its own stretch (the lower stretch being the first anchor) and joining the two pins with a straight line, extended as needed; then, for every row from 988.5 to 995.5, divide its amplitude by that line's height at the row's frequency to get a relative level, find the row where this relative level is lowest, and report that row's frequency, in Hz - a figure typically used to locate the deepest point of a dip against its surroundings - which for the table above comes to 990.0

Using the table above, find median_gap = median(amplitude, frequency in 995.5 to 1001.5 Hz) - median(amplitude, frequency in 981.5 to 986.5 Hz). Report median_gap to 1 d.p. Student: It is 1.0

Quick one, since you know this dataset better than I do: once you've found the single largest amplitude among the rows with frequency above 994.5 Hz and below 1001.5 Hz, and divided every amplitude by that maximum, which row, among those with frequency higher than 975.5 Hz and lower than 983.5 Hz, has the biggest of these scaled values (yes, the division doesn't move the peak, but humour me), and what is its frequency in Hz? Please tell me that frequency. 980.0 Hz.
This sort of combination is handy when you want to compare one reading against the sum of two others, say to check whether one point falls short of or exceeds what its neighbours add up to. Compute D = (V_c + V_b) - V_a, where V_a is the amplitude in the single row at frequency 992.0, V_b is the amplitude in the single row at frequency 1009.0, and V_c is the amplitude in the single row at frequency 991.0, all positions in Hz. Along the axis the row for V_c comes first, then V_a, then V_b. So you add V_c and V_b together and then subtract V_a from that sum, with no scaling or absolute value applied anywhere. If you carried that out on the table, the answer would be 4.3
